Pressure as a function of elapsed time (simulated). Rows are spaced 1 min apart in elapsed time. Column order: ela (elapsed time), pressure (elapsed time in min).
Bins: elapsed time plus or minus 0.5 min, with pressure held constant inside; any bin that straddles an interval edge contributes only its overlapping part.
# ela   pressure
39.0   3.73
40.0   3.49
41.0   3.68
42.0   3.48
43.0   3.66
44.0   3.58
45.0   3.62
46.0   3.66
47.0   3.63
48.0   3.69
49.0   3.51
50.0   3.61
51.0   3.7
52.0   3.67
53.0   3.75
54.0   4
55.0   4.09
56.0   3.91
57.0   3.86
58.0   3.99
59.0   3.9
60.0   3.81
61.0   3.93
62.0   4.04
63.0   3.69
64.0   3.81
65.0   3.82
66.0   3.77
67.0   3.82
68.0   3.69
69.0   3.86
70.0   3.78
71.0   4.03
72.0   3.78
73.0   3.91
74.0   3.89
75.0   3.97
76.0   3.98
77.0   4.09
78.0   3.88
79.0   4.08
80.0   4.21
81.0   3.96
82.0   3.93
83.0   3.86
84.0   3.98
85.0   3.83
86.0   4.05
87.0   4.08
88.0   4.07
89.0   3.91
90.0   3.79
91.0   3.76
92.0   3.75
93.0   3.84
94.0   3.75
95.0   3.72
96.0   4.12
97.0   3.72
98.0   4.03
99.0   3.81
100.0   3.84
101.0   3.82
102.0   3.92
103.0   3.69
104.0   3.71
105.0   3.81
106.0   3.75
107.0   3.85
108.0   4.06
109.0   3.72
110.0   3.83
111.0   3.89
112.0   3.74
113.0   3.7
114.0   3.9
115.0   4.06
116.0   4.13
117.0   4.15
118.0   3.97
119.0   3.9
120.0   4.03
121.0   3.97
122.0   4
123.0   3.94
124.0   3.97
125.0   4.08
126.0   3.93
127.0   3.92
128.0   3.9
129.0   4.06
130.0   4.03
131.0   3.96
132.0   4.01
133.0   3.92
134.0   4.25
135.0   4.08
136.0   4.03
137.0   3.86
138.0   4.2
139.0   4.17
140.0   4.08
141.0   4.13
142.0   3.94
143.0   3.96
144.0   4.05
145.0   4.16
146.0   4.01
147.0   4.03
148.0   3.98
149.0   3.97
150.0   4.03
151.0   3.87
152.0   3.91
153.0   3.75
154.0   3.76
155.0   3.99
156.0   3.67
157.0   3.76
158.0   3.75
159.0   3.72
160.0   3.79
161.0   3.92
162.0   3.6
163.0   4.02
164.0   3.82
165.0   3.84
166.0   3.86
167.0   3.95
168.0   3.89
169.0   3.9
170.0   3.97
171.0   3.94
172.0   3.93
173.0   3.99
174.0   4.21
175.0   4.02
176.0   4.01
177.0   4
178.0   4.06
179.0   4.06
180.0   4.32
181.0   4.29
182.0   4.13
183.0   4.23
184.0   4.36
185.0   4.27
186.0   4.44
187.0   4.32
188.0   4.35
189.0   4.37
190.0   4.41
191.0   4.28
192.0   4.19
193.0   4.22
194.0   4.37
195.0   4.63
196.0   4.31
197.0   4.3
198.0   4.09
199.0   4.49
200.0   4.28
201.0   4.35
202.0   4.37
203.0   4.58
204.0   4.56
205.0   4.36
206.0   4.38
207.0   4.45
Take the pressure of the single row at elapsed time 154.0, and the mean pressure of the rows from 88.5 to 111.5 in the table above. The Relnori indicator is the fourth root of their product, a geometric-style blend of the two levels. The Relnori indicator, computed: 1.95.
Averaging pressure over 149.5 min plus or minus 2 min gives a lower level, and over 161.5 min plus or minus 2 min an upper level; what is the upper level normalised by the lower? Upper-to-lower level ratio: 0.97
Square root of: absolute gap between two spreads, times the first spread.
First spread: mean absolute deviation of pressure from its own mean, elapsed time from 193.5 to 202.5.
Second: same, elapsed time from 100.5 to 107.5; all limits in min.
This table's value 0.06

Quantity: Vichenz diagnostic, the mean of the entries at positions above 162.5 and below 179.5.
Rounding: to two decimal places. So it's 3.97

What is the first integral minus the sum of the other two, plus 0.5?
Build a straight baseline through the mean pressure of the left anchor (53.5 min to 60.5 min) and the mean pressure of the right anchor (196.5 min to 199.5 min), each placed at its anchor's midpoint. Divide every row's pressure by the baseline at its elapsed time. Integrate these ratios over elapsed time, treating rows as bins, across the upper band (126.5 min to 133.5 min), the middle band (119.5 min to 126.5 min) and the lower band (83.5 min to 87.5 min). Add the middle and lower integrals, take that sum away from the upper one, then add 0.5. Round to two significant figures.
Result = -3.5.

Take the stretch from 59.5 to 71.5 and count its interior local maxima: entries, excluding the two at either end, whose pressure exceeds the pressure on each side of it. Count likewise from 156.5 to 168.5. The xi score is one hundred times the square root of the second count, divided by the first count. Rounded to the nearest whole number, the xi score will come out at 43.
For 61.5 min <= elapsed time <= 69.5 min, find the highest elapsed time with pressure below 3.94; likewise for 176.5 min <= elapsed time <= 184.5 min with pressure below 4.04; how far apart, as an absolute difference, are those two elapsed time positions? 108 min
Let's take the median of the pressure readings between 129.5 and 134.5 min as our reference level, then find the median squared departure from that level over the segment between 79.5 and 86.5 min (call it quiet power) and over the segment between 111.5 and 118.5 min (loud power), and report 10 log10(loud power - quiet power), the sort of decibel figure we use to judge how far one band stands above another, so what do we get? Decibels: -21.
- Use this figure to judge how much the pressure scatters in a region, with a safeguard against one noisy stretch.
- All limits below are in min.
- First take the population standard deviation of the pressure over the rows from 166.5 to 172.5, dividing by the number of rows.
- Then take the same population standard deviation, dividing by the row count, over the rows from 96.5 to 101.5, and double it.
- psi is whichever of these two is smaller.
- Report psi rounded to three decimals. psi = 0.028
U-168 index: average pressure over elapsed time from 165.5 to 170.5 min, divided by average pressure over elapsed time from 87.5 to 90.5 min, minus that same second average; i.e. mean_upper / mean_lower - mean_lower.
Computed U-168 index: -2.93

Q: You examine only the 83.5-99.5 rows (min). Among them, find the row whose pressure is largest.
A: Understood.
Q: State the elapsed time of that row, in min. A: 96.0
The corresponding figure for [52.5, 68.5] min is 55.0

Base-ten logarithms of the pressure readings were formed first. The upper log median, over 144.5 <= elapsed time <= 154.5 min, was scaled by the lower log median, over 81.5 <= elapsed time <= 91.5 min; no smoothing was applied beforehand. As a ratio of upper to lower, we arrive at 1.01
